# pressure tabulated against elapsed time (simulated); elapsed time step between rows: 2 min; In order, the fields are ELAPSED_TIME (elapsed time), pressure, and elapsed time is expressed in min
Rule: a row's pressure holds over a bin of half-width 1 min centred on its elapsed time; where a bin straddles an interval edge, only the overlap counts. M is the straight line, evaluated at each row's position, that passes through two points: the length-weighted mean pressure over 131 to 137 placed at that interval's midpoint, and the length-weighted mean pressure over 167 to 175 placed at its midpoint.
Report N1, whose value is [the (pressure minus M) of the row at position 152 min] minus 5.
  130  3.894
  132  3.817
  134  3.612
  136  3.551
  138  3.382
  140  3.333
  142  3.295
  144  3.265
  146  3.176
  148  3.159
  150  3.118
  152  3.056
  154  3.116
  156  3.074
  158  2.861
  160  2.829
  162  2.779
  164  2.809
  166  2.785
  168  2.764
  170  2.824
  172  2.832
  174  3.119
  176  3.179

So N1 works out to -5.23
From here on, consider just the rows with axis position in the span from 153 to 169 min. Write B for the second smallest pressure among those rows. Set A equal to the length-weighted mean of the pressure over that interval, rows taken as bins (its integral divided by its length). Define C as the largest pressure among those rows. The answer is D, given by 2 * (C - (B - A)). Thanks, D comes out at 6.4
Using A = 2.9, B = 2.779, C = 3.116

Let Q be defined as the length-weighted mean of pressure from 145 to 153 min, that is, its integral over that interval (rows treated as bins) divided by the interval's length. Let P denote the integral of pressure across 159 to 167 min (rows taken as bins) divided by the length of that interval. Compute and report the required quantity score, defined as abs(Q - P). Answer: 0.33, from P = 2.8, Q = 3.13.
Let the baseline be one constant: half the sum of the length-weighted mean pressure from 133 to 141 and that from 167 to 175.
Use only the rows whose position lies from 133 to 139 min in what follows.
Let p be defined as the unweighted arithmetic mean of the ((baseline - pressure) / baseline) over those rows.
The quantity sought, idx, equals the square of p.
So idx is 0.011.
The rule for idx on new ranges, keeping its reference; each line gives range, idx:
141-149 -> 0.000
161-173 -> 0.014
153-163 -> 0.006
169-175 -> 0.006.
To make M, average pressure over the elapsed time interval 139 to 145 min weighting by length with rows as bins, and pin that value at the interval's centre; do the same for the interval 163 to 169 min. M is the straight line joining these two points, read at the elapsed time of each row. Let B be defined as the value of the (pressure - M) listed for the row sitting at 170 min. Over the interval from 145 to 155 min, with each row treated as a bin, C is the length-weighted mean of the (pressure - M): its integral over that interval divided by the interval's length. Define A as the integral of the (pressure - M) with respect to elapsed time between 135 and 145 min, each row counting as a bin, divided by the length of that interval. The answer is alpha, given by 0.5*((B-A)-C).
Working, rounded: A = 0.02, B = 0.12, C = 0.00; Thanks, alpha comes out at 0.050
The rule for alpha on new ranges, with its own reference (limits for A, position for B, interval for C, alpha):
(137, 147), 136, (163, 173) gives 0.037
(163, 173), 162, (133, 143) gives -0.102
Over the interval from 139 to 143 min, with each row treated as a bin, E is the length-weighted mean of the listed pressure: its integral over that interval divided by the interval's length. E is 3.31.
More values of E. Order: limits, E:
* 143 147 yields 3.22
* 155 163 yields 2.89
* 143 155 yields 3.15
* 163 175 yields 2.86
